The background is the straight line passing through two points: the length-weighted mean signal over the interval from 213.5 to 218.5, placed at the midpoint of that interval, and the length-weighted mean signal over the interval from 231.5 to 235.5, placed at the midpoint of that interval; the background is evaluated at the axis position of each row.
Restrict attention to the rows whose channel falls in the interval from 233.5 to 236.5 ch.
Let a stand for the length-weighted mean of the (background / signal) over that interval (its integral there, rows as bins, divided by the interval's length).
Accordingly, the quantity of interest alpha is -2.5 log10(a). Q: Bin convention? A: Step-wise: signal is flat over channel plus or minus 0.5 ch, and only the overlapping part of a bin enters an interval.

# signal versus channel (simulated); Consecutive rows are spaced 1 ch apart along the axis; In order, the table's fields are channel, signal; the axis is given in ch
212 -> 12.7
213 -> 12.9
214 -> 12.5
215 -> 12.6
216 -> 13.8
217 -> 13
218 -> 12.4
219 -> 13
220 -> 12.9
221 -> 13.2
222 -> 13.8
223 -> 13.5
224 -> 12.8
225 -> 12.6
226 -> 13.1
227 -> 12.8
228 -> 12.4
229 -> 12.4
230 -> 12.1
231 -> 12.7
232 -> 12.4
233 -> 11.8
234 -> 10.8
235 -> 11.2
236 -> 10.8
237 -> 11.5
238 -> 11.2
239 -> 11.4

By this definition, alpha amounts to -0.05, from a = 1.05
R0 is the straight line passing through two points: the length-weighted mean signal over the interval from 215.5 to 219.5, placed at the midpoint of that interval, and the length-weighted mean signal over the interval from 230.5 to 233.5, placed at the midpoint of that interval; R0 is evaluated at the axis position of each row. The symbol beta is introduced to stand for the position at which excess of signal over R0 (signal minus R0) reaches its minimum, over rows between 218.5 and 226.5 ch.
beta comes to 225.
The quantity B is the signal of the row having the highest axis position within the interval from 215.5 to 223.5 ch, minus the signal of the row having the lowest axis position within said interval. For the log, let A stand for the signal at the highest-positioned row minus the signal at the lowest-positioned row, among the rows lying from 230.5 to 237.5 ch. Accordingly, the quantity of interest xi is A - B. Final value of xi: -0.90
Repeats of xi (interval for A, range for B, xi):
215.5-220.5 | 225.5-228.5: -0.20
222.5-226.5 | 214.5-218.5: -0.20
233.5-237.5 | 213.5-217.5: 0.20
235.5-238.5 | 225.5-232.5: 1.10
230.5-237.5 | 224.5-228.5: -1.00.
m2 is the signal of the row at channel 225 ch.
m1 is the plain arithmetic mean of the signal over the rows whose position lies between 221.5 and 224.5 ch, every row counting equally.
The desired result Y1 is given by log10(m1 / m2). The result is 0.03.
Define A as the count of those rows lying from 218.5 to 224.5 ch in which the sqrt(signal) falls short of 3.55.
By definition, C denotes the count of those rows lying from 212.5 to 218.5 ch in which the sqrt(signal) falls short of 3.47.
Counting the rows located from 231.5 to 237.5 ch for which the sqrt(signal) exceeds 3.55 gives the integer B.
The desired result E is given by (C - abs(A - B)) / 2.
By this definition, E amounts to 0.0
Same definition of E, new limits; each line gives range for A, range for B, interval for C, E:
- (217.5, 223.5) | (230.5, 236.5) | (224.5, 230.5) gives 0.0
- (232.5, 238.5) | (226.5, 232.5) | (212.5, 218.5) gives -2.0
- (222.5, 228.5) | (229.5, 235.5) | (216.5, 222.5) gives -0.5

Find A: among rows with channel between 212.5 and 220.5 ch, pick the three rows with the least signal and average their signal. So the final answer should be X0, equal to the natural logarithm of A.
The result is 2.53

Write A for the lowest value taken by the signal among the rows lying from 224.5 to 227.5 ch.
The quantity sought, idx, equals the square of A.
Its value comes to 159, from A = 12.6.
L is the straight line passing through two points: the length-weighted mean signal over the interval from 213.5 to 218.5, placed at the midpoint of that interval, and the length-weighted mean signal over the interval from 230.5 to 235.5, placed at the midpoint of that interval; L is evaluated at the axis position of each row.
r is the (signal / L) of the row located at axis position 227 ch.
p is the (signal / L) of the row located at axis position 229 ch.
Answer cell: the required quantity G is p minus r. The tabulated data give -0.022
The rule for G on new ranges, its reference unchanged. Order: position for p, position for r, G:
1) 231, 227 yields 0.014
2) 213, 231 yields -0.078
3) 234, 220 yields -0.102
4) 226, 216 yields -0.001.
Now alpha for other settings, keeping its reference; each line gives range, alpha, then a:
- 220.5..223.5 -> 0.09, 0.92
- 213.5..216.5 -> 0.00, 1.00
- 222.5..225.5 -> 0.06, 0.95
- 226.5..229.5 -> 0.05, 0.95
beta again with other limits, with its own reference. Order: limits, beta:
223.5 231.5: 230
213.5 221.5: 214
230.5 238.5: 234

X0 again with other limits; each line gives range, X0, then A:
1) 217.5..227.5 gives 2.53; 12.6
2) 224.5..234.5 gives 2.45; 11.6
